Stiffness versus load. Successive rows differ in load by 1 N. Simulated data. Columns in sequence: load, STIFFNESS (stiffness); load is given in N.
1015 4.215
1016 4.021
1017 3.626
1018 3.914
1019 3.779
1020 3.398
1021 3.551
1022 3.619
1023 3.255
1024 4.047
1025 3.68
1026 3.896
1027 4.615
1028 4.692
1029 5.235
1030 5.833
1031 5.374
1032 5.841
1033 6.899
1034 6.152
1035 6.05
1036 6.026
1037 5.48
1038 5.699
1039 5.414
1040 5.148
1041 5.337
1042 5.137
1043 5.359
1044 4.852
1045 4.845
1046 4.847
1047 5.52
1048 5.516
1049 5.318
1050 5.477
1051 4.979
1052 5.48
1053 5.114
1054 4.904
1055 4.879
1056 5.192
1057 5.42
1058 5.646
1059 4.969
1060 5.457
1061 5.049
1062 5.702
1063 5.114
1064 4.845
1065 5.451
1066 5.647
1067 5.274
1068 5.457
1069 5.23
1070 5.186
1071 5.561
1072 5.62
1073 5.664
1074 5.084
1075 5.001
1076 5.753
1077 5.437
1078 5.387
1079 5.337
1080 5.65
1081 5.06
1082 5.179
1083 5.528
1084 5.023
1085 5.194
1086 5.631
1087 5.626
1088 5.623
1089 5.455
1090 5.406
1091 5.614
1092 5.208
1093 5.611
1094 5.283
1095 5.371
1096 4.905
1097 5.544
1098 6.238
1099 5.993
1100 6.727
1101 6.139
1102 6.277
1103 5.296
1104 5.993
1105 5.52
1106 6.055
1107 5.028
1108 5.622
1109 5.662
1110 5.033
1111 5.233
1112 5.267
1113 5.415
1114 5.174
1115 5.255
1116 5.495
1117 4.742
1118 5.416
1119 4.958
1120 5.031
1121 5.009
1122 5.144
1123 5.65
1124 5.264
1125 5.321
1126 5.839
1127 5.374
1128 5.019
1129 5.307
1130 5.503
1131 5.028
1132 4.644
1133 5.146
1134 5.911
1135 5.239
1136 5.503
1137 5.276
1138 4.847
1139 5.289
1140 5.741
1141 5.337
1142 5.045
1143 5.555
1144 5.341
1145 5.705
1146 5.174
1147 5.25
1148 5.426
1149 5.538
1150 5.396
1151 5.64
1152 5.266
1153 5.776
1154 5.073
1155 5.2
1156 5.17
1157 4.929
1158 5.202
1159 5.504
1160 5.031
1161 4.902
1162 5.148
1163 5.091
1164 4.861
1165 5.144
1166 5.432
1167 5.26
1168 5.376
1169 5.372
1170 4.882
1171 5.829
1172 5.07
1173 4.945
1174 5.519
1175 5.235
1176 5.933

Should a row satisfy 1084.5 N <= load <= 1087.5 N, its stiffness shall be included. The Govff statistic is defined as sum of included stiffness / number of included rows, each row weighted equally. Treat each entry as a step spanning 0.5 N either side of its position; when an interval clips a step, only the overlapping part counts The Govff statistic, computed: 5.48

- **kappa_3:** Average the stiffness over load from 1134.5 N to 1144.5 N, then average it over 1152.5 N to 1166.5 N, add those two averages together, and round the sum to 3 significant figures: 10.5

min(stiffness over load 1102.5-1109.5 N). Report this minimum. 5.028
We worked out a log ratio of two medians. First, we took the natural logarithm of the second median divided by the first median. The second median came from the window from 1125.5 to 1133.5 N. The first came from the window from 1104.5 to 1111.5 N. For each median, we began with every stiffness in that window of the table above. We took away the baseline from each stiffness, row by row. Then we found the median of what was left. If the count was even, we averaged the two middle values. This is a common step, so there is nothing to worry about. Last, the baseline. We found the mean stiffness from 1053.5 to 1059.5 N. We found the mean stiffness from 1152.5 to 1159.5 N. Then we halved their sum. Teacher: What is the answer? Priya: -3.4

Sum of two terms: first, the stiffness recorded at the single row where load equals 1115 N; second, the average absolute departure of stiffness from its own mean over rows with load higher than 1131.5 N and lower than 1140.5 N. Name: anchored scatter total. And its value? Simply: 5.5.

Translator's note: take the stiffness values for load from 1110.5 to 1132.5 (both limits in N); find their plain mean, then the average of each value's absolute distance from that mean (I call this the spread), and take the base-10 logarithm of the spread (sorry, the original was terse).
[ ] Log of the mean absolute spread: -0.674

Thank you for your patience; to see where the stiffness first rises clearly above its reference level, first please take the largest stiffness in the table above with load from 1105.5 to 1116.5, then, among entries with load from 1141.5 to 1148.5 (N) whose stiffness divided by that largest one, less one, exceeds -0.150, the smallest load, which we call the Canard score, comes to 1143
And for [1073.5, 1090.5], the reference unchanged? 1076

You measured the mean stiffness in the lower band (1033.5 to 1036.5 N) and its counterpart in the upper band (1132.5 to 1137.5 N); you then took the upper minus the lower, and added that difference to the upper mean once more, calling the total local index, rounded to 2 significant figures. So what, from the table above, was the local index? 4.8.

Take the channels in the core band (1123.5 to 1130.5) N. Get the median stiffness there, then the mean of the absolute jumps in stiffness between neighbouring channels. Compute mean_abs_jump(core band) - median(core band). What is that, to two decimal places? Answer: -5.01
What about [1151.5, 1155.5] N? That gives -4.79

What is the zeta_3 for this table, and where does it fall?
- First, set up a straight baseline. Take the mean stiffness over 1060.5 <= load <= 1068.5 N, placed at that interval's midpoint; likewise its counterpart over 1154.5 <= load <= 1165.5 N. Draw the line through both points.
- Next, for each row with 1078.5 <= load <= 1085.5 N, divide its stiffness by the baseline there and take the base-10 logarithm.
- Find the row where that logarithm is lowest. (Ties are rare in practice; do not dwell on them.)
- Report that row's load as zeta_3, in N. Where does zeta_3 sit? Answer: 1084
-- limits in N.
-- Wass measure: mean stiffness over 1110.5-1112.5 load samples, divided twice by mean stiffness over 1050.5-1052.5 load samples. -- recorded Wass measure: 0.192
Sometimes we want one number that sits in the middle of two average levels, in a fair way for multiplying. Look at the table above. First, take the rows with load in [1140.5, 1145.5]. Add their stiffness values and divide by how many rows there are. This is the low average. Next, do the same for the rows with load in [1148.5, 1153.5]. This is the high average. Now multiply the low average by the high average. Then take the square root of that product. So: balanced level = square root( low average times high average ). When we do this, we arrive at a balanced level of 5.5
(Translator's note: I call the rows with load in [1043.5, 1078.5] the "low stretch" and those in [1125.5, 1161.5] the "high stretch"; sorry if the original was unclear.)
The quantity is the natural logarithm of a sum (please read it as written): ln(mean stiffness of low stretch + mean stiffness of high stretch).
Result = 2.36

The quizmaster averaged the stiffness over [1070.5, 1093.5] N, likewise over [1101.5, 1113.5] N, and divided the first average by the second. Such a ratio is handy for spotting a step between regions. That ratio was 0.98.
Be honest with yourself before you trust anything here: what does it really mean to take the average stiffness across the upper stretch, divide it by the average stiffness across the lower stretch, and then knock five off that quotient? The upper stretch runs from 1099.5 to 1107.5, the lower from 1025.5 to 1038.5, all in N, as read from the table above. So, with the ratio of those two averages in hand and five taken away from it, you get -3.94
